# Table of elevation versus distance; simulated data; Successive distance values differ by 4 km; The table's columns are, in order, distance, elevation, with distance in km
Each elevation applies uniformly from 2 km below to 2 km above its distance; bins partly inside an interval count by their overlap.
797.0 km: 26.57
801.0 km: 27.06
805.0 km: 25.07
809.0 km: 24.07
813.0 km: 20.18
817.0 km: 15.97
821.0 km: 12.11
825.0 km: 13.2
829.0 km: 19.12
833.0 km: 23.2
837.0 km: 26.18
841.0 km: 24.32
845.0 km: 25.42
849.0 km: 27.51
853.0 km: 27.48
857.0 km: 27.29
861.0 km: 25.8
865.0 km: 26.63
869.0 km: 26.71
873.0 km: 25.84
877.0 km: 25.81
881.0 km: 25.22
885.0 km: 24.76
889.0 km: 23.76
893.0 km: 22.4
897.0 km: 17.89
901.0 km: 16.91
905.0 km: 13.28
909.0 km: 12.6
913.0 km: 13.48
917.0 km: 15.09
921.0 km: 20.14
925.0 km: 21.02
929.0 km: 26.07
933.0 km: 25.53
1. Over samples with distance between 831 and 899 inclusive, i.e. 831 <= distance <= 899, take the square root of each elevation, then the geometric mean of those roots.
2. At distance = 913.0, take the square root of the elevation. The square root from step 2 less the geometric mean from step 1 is -1.3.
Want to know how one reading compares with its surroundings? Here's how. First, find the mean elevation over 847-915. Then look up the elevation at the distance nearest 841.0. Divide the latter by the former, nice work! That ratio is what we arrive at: 1.1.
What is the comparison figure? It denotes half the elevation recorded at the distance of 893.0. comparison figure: 11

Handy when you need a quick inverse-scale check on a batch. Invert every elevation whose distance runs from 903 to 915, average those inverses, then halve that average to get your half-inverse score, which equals 0.038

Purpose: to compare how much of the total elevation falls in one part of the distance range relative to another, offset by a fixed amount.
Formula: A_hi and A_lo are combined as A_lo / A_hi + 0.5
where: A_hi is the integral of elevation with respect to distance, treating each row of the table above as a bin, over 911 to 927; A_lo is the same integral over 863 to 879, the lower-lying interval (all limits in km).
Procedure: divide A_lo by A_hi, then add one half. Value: 2.01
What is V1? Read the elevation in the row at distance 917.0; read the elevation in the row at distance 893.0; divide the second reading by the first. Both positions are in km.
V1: 1.5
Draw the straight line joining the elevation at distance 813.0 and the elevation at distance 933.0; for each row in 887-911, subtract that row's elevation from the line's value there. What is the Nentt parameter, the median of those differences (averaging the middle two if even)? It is 7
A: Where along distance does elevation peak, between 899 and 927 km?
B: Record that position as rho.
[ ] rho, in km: 925.0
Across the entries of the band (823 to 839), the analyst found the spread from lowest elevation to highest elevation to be 13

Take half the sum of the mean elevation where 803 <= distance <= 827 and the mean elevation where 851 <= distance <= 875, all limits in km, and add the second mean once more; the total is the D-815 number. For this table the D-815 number 49.2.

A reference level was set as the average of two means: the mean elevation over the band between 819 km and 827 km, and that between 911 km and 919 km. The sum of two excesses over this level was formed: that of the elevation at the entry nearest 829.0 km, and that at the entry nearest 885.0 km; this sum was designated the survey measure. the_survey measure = 17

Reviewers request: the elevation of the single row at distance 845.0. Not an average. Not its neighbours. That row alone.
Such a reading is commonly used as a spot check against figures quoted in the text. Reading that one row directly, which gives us 25.42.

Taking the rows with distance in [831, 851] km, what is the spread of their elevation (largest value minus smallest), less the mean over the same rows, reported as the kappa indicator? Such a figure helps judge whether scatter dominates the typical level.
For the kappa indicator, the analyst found -21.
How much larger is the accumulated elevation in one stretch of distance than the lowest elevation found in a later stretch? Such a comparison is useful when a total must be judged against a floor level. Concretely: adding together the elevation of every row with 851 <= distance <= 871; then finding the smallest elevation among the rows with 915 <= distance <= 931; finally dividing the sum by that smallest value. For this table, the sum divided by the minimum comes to 8.9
